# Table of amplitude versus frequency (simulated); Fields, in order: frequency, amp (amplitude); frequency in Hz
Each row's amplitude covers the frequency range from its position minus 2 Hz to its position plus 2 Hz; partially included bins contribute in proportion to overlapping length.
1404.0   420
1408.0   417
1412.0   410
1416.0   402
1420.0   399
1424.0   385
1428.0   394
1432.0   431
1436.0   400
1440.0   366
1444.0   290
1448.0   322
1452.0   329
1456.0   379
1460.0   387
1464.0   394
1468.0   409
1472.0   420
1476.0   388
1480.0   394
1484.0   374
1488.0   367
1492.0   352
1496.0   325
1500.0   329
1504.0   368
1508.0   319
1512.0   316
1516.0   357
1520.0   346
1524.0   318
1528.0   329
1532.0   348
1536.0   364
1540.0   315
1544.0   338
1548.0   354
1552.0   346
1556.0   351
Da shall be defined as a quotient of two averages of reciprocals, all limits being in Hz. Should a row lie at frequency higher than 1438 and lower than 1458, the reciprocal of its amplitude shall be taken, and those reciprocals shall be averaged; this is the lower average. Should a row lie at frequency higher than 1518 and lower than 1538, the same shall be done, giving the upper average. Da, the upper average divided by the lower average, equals 0.98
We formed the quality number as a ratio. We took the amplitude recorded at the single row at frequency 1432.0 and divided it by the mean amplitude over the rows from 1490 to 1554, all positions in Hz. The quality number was 1.27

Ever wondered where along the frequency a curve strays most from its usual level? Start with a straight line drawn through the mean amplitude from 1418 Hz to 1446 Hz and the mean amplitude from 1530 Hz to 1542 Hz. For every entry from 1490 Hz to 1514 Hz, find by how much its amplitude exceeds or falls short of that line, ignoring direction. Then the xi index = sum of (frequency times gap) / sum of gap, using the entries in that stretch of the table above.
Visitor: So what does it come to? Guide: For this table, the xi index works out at 1503.8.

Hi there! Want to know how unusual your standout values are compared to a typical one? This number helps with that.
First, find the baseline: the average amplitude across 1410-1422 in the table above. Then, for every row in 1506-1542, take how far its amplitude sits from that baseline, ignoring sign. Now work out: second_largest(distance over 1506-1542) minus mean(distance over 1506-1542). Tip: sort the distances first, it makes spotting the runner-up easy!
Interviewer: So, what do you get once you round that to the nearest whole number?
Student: 19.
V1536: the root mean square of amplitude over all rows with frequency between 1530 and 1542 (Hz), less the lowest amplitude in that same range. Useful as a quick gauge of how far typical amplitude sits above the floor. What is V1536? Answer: 28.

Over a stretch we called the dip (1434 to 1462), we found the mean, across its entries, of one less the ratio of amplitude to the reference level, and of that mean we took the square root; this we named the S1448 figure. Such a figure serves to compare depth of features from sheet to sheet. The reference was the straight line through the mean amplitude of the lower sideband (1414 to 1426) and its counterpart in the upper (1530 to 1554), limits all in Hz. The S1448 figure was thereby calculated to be 0.28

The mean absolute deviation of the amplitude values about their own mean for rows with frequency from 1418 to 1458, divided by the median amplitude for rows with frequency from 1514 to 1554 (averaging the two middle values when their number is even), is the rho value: 0.099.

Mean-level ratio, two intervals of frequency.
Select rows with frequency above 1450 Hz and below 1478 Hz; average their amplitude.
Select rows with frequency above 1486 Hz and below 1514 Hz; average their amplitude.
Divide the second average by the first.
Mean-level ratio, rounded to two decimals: 0.88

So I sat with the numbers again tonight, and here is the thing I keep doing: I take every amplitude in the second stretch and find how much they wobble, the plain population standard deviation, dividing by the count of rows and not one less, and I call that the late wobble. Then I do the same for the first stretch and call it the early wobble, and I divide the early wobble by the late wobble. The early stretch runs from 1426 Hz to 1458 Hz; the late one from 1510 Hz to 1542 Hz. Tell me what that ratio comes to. 2.4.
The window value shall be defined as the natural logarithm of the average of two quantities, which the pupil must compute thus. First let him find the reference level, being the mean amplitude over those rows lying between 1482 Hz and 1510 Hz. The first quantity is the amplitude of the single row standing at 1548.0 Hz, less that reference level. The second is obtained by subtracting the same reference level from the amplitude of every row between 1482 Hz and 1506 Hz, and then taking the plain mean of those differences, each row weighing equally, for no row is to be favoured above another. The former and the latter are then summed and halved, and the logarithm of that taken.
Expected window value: 1.7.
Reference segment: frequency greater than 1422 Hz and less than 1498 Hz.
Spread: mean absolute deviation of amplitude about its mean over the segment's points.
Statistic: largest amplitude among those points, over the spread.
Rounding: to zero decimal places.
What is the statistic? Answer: 15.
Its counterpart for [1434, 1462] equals 12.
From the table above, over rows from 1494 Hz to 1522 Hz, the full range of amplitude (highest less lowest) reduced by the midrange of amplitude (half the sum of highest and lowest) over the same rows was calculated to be -290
